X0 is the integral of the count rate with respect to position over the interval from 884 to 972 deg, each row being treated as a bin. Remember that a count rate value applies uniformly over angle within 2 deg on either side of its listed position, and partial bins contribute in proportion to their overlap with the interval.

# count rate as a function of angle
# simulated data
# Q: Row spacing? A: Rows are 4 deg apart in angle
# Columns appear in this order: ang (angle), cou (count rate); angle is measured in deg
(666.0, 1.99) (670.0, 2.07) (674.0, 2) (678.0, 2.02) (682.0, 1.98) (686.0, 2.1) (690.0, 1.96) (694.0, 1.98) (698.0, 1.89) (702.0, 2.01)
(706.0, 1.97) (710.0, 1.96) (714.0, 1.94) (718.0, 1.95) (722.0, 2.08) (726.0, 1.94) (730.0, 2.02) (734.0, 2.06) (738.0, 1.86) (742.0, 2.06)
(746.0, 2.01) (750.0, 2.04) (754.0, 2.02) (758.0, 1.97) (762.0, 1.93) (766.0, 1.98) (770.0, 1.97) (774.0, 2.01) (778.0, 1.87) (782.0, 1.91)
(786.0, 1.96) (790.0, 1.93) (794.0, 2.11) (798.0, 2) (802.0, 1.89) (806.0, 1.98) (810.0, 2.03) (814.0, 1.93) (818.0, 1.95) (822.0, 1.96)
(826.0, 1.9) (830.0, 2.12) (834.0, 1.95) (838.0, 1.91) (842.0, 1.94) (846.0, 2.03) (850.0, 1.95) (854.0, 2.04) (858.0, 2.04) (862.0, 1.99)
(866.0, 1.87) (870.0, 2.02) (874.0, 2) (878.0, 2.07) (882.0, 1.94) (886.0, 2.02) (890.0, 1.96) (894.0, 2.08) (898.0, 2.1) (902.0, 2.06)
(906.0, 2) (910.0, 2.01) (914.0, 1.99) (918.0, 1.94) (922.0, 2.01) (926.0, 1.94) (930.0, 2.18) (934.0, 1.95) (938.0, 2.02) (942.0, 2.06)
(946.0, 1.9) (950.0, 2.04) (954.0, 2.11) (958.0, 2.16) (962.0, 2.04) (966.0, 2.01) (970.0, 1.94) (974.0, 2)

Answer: 178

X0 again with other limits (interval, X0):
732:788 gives 111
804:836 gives 63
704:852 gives 292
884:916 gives 65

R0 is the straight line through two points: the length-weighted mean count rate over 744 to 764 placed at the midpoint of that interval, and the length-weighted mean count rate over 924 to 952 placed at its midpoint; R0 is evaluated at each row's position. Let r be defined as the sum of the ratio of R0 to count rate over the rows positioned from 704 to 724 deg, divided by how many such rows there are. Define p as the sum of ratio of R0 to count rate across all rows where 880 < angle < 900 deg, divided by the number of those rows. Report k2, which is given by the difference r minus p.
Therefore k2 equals 0.011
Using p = 0.995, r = 1.01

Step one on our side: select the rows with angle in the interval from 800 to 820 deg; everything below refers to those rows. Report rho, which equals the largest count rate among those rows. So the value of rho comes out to 2.03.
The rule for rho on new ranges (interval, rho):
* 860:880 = 2.07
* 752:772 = 2.02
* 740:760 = 2.06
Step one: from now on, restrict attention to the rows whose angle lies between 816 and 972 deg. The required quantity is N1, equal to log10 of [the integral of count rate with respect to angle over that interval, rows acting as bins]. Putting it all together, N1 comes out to 2.5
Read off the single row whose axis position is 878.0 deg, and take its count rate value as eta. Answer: 2.07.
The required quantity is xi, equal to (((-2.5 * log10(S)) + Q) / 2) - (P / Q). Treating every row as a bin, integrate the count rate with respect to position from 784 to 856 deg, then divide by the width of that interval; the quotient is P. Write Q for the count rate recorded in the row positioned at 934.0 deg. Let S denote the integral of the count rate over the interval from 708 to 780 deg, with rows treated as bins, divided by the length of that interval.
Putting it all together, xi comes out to -0.410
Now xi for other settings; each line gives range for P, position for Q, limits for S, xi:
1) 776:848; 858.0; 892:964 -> -0.328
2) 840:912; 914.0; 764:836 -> -0.381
